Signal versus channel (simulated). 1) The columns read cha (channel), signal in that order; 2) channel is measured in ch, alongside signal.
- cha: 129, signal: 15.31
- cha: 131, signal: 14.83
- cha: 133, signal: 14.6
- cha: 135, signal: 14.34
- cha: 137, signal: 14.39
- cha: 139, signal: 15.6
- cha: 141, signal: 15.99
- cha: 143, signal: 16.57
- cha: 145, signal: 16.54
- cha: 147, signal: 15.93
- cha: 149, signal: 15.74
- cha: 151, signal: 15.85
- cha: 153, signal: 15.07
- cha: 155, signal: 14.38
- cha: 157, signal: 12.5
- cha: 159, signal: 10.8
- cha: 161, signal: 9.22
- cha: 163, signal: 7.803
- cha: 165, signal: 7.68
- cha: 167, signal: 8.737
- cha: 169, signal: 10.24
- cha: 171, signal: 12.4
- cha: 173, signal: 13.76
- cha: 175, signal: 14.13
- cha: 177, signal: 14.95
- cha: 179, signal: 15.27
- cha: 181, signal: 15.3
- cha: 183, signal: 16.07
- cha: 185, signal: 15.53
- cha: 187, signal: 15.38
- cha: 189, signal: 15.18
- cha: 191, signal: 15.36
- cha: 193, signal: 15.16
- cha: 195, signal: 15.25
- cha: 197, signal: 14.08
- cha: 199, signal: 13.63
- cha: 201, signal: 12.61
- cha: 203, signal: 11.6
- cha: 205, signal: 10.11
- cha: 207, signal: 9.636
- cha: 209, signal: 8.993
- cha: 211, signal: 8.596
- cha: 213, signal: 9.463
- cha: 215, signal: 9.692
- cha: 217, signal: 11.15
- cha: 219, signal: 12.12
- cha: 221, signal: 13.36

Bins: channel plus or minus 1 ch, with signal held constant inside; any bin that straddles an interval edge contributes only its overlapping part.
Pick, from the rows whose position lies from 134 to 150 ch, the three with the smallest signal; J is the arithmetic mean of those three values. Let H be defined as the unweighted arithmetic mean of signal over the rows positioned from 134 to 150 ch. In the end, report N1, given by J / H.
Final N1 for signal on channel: 0.94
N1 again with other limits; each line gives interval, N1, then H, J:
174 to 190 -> 0.97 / 15.2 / 15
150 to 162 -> 0.84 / 13.0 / 11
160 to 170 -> 0.92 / 8.7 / 8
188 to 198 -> 0.99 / 15.0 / 15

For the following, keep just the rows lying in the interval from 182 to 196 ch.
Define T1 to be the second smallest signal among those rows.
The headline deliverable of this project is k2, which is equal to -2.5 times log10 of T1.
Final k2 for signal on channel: -3.0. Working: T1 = 15.18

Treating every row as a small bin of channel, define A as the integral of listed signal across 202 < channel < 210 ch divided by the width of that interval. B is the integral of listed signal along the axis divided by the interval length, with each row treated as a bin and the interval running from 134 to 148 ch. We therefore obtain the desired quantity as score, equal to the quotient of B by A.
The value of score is 1.55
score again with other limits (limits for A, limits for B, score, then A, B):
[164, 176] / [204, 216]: 0.84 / 11.2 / 9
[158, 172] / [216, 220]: 1.22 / 9.6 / 12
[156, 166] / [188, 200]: 1.54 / 9.6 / 15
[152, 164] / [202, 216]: 0.84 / 11.6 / 10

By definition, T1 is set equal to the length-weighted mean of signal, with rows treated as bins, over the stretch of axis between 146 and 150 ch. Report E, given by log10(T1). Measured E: 1.20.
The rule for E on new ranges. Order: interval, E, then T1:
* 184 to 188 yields 1.19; 15.5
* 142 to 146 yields 1.22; 16.6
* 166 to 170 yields 0.98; 9.5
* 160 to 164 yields 0.93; 8.5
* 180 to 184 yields 1.20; 15.7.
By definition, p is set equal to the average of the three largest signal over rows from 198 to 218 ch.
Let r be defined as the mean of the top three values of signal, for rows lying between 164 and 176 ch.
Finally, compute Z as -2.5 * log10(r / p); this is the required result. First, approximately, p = 12.6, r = 13.4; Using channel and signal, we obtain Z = -0.07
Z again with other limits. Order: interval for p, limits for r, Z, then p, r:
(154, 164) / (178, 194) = -0.24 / 12.6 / 15.7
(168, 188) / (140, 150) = -0.05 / 15.7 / 16.4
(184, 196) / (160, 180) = 0.05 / 15.4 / 14.8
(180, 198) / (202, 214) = 0.44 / 15.7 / 10.4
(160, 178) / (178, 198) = -0.10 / 14.3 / 15.7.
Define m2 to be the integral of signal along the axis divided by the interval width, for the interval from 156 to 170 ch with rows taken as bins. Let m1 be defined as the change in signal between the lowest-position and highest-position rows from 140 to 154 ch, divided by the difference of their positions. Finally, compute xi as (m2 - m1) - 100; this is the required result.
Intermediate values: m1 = -0.08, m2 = 9.6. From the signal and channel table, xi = -90.4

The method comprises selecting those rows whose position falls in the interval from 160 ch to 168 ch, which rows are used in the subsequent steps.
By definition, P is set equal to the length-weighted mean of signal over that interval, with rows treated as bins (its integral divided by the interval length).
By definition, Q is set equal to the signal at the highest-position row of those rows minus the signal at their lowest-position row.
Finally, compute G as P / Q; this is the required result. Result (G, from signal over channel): -17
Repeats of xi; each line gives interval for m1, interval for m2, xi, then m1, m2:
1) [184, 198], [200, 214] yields -89.7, -0.12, 10.1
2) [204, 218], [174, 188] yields -84.9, 0.09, 15.2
